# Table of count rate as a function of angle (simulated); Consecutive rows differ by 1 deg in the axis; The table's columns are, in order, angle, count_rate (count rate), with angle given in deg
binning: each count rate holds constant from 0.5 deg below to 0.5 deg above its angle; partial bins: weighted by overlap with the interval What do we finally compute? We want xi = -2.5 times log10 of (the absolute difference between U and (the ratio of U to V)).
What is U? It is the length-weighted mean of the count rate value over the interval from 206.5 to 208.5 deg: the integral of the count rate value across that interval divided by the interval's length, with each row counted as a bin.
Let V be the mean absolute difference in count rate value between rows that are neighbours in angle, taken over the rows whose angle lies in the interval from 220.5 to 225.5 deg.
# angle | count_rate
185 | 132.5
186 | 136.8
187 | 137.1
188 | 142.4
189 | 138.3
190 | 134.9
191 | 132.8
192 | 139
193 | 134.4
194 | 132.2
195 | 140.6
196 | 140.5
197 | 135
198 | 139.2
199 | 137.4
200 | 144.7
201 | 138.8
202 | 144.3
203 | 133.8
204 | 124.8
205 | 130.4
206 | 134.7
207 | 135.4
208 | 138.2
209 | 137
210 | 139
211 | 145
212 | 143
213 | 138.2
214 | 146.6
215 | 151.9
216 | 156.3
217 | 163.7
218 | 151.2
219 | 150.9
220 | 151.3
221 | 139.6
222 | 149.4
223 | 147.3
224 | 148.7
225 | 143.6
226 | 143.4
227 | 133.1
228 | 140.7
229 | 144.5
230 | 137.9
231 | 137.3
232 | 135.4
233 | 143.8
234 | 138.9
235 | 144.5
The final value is -5.07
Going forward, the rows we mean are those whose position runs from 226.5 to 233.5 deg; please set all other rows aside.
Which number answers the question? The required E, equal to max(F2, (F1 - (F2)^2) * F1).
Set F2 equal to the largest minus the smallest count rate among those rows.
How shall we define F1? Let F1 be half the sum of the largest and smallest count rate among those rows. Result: 1227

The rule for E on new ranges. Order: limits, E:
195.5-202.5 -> 6400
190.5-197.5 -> 8981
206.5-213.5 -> 6735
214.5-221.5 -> 24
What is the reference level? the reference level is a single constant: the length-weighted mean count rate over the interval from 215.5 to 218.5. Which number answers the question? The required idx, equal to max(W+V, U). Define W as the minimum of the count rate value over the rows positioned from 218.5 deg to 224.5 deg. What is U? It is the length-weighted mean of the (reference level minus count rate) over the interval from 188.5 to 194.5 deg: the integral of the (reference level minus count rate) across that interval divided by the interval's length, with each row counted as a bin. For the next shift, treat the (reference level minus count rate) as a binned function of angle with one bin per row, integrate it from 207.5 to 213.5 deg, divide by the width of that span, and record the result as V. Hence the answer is 157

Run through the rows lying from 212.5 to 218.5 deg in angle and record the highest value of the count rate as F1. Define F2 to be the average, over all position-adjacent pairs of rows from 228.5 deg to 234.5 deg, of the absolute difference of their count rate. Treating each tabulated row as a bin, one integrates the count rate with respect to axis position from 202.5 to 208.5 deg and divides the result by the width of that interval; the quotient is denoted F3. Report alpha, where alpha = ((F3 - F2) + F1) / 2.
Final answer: 146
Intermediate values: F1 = 163.7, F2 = 4.5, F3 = 133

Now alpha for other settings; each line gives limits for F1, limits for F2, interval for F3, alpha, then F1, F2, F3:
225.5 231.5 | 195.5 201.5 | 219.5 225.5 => 143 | 144.5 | 4.9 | 147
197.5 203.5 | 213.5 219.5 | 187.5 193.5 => 138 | 144.7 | 6.0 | 137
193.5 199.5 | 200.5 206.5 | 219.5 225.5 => 140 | 140.6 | 7.0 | 147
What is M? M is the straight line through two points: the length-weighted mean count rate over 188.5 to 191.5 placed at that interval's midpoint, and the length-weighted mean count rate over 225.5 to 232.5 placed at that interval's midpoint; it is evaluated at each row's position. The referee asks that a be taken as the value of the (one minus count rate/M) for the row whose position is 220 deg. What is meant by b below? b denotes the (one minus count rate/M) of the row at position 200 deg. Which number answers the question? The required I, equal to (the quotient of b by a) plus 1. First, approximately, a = -0.10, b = -0.06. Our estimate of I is 1.6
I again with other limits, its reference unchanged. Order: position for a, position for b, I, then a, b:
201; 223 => 4.6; -0.02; -0.06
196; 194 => 0.2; -0.03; 0.03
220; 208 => 1.1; -0.10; -0.01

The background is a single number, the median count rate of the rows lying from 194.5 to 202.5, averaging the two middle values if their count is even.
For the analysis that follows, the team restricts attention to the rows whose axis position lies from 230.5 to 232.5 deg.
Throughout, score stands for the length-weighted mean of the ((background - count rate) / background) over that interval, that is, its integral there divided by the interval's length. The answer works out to 0.03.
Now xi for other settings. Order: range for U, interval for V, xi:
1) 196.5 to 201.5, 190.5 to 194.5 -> -5.07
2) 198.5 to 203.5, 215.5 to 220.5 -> -5.13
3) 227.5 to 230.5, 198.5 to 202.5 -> -5.18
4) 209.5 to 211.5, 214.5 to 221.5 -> -5.19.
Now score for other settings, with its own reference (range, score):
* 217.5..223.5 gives -0.06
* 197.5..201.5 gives 0.00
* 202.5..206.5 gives 0.06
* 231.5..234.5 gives 0.00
